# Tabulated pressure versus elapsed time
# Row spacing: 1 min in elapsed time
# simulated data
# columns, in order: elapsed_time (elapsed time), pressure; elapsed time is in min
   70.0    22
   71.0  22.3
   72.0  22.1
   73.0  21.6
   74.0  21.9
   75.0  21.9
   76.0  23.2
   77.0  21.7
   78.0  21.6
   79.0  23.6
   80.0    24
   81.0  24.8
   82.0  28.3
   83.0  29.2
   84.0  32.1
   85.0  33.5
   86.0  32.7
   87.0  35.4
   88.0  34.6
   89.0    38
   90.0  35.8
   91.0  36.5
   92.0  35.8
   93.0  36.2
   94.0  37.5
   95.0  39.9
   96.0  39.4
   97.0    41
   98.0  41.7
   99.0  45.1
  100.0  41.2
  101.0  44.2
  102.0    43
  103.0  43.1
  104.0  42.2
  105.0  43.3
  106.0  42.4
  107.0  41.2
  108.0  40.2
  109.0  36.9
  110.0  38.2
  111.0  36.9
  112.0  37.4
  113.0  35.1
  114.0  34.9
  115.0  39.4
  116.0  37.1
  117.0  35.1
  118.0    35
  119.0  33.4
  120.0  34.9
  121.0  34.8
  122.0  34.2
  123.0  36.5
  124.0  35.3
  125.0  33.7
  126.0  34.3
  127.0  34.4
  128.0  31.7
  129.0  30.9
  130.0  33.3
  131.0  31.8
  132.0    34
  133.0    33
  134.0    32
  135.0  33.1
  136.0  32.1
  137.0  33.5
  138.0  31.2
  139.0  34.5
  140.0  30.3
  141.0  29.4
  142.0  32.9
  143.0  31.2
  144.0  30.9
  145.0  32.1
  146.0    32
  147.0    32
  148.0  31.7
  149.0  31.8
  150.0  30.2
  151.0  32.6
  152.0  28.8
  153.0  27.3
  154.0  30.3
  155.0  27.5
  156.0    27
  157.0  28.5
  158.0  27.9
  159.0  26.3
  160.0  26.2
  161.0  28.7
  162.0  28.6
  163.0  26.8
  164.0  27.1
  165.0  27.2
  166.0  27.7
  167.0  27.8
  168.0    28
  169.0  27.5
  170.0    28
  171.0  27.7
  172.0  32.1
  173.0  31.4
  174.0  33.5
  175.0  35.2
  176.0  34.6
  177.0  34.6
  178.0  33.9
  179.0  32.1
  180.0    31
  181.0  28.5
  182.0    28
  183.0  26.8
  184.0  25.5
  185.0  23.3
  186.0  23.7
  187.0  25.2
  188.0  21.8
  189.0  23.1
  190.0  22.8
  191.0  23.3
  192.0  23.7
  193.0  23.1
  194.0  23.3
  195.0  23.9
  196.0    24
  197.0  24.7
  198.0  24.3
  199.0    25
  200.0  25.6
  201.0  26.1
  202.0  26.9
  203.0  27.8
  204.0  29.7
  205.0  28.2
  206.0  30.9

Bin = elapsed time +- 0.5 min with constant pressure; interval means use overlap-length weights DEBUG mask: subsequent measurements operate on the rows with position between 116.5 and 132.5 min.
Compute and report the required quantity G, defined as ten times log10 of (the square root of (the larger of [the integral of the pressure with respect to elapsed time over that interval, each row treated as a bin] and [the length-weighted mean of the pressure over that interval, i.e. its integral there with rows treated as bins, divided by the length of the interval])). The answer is 13.7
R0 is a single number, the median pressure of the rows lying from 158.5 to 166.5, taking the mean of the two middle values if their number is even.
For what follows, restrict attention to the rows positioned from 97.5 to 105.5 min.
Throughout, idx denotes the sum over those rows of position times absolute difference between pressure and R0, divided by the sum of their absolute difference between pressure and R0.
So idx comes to 101.5 min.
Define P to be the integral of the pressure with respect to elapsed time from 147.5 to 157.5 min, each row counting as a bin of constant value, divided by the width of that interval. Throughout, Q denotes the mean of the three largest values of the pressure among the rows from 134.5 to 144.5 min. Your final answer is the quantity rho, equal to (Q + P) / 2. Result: 31.6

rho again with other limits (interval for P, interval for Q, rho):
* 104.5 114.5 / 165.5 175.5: 36.1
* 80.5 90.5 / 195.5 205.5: 30.5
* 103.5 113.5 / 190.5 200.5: 32.2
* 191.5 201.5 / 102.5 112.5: 33.7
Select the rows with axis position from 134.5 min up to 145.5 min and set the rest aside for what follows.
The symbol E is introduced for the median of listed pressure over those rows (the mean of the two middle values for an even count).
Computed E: 32.1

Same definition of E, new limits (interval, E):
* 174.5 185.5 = 31.0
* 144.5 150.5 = 31.9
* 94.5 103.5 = 41.7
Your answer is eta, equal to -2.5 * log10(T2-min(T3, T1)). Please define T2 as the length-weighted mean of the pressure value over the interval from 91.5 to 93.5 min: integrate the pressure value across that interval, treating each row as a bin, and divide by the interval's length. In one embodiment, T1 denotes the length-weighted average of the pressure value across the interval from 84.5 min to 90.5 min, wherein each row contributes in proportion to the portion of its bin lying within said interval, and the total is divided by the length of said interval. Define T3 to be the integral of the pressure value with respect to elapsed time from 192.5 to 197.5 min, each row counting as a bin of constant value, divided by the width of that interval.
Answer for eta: -2.7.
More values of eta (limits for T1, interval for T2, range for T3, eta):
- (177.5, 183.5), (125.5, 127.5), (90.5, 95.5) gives -1.6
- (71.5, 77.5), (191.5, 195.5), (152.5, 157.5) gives -0.4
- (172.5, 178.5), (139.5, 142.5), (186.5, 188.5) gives -2.2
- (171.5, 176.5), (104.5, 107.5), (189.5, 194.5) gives -3.2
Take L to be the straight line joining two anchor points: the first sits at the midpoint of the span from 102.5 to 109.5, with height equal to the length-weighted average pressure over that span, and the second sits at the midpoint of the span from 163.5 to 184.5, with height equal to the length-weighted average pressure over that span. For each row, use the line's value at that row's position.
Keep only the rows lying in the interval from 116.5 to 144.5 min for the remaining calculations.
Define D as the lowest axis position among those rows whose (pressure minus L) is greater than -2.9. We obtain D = 123.0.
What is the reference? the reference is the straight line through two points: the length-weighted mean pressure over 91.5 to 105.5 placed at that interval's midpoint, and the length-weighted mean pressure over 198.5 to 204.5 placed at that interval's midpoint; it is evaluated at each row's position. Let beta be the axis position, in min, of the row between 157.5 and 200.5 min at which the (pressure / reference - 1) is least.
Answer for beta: 188.0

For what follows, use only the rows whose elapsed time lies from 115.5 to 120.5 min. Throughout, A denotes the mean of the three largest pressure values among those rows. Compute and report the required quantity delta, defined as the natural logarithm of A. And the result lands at 3.58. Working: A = 36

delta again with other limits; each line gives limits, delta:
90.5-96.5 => 3.66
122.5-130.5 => 3.57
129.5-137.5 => 3.51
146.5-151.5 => 3.47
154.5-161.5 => 3.35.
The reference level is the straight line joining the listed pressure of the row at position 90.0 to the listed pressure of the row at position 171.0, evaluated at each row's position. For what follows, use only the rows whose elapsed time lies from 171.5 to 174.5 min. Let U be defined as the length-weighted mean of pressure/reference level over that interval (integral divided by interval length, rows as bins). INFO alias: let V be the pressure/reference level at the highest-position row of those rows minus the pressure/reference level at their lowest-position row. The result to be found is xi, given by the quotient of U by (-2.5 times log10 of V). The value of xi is 0.38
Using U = 1.18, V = 0.06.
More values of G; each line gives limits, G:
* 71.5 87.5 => 13.1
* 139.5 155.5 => 13.5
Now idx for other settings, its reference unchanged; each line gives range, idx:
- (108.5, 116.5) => 112.5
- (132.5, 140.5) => 136.4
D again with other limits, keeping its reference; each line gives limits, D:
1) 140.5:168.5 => 142.0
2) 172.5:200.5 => 173.0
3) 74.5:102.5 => 97.0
